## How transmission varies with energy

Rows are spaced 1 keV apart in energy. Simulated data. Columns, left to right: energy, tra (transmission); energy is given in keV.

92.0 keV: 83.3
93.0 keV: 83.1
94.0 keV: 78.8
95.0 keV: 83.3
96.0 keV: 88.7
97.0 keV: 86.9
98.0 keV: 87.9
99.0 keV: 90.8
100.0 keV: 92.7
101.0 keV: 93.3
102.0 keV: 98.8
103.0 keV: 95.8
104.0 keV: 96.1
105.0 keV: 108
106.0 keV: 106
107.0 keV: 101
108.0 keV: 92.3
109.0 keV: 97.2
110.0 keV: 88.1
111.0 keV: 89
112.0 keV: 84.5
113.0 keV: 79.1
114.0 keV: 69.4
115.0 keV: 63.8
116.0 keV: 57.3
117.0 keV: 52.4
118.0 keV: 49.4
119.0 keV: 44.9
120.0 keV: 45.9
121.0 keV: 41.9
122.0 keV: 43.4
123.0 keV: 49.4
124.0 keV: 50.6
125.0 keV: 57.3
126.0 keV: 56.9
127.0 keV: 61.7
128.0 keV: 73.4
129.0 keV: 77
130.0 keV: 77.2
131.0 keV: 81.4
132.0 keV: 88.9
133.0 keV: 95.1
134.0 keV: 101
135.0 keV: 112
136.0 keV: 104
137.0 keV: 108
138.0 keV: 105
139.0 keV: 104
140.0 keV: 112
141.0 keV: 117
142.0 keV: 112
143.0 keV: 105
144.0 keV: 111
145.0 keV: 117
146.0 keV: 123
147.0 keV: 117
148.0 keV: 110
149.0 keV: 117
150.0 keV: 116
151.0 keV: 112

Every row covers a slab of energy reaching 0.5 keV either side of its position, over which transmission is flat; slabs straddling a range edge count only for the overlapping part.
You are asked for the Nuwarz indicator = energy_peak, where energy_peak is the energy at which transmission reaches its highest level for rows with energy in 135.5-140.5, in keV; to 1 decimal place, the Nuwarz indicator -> 140.0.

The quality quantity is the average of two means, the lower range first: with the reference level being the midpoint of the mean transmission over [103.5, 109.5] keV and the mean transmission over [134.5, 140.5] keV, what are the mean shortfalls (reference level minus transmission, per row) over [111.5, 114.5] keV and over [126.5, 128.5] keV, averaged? 31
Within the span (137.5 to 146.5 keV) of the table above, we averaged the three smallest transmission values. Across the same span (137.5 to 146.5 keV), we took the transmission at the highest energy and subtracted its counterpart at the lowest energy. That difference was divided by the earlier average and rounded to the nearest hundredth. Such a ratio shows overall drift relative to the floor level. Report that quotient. 0.17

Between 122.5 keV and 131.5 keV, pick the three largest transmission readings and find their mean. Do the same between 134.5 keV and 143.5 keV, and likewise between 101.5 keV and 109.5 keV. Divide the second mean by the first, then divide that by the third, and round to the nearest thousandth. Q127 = 0.014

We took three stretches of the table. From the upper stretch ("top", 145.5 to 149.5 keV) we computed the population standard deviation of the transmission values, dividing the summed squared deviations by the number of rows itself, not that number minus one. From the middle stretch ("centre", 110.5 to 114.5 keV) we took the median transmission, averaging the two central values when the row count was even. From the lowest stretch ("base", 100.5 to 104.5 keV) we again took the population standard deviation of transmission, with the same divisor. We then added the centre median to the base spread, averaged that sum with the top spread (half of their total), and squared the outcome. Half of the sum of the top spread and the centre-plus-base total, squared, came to 1951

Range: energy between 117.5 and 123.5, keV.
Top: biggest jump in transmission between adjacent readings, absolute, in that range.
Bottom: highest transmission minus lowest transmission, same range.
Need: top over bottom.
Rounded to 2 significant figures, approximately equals 0.80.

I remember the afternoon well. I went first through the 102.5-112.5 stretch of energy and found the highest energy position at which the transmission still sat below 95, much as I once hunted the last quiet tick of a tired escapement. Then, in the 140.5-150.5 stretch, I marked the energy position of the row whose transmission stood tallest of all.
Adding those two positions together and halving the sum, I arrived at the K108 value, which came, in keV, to 129.0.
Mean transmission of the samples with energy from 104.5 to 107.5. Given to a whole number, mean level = 105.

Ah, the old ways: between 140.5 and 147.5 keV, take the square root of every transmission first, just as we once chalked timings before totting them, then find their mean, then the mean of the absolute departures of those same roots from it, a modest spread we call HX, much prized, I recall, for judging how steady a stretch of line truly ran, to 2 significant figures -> 0.21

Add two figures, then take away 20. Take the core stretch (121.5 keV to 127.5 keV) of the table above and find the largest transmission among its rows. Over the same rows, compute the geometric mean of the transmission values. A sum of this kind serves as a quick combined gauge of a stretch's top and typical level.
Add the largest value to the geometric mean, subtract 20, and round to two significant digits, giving 95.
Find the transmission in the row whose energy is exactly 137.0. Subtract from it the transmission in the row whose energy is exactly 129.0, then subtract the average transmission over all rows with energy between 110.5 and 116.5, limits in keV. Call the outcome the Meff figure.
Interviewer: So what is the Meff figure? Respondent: -43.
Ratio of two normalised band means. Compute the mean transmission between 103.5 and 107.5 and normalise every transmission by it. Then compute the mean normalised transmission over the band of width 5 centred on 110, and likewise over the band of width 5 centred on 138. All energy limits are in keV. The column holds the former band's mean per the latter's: 0.85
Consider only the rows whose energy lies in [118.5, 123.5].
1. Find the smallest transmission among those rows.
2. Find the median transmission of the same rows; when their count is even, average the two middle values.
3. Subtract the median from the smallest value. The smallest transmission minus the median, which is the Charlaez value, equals -3.0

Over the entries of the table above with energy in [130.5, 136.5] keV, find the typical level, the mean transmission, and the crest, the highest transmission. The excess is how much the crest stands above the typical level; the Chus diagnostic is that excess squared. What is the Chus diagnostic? 223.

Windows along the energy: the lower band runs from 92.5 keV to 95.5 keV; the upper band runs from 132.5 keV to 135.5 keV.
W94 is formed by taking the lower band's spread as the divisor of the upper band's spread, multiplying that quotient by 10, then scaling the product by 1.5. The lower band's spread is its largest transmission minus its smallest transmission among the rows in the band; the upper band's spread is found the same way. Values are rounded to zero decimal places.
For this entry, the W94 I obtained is 56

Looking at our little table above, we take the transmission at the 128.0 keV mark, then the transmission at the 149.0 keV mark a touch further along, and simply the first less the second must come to -44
